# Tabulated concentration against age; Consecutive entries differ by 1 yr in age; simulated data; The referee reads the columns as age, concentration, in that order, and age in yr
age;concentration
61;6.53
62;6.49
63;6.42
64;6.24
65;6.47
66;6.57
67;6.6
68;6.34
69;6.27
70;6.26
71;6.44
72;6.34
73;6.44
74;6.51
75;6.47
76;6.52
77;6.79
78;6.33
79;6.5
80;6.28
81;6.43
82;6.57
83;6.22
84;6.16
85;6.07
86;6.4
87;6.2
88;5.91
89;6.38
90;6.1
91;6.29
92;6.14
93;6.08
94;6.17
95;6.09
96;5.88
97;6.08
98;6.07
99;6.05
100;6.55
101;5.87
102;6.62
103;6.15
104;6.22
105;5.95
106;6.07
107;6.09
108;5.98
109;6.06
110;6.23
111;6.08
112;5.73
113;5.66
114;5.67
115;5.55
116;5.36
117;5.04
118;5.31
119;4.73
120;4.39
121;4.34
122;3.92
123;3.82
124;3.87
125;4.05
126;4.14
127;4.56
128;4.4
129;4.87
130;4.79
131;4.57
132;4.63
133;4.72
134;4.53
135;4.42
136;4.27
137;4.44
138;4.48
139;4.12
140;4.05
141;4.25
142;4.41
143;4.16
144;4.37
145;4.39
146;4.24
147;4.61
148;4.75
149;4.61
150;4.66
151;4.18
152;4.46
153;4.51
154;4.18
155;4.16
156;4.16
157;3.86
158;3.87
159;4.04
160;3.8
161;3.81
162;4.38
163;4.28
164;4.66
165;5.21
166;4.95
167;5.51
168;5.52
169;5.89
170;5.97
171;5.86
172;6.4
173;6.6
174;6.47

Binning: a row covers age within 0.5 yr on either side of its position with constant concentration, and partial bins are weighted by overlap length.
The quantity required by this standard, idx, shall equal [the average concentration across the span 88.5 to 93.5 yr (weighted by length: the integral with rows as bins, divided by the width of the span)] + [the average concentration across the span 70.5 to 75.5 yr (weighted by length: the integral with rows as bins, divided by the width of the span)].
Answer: 12.6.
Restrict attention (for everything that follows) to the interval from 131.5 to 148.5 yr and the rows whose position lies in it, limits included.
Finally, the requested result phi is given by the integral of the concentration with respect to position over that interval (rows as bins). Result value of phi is 75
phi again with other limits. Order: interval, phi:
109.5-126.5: 84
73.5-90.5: 108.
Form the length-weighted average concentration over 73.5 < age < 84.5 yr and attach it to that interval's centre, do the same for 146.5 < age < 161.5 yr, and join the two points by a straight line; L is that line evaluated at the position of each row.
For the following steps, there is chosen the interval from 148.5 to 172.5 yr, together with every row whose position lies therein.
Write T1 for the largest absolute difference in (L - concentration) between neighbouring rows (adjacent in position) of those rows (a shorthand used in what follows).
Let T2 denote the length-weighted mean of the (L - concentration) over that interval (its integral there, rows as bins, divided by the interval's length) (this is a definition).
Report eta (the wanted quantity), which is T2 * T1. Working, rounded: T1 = 0.60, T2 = -0.65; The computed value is -0.4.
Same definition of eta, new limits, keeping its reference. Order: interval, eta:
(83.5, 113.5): -0.2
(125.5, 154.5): 0.1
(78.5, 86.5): 0.0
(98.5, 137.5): 0.1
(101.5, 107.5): -0.2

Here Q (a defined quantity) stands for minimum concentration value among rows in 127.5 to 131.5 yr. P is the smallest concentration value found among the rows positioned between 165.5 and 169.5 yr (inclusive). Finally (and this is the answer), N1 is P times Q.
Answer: 22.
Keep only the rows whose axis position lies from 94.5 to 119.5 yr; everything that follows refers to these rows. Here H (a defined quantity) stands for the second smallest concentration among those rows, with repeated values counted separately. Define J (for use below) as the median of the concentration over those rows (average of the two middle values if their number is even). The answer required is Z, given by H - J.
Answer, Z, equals -1.0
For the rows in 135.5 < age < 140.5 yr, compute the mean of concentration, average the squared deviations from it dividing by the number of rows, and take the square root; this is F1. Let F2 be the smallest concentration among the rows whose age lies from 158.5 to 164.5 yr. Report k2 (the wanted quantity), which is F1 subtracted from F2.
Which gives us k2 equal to 3.6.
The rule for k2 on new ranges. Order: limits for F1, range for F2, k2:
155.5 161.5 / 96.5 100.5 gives 5.9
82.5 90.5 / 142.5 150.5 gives 4.0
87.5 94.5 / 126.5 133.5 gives 4.3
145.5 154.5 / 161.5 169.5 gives 4.1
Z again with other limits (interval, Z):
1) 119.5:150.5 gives -0.5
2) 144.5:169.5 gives -0.6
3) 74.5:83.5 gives -0.2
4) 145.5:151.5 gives -0.4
